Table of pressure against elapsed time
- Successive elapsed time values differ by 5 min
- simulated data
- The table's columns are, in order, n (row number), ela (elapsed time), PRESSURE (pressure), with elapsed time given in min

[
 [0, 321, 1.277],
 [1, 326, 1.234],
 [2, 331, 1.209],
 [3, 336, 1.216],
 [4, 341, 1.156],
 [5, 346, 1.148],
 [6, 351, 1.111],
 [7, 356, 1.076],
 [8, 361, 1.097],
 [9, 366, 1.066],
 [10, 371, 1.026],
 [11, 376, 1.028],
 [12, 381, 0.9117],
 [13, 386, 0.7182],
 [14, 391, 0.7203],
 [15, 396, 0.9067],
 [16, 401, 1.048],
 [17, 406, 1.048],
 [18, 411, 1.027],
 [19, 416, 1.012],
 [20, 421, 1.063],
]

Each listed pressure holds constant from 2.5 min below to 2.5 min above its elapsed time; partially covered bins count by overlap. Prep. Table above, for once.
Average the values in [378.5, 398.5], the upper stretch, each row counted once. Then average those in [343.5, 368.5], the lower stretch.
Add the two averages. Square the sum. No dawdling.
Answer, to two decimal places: 3.66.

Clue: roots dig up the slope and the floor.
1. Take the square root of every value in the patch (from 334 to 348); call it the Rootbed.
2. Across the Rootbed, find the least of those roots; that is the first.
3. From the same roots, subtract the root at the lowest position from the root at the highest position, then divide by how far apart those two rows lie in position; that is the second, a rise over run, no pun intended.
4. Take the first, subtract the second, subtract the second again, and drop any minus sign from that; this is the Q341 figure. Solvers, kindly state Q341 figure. 1.08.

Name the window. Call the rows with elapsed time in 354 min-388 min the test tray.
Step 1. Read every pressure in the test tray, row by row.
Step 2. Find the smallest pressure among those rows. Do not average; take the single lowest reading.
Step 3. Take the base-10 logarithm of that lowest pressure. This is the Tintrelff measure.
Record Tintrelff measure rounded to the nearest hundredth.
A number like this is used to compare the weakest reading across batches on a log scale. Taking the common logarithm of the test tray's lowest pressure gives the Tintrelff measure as -0.14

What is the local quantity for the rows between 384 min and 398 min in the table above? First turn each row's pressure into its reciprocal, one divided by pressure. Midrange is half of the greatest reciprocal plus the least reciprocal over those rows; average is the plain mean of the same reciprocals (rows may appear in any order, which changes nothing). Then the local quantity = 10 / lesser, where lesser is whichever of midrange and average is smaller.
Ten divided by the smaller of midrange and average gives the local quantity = 8.0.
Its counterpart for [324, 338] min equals 12.2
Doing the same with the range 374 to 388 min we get 8.7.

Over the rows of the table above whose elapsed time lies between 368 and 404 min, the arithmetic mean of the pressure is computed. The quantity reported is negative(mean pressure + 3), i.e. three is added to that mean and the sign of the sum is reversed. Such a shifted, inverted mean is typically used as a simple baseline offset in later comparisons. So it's -3.91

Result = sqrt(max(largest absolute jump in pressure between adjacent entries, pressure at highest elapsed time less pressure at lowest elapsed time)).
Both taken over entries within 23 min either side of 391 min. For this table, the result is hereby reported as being 0.44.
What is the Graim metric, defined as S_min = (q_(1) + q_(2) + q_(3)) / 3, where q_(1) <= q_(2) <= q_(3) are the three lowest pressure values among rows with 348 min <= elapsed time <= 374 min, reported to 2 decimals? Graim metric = 1.06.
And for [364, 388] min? 0.89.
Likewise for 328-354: 1.14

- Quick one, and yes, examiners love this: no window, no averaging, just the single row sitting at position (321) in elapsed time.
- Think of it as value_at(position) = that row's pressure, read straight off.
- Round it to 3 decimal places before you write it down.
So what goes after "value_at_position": 1.277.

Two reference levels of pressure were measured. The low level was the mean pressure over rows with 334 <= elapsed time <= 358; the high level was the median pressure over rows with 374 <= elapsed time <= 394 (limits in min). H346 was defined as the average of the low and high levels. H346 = 0.98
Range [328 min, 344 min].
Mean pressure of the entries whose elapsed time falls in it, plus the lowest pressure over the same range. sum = 2.35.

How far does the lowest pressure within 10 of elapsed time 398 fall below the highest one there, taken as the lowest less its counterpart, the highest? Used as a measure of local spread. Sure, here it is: -0.33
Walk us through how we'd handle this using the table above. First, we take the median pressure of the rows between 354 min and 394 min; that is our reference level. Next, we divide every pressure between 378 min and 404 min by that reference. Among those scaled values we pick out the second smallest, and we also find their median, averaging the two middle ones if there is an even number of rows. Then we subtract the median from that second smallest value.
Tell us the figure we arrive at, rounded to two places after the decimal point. -0.18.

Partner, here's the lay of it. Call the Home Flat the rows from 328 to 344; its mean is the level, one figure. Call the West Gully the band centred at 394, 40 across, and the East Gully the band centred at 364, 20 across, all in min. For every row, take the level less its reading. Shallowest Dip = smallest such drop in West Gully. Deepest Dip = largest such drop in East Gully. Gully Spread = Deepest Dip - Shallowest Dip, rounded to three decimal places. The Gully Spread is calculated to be 0.022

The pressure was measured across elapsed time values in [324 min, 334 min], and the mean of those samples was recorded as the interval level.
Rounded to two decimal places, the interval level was 1.22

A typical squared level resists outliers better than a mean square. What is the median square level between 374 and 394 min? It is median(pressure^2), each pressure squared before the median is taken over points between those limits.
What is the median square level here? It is 0.68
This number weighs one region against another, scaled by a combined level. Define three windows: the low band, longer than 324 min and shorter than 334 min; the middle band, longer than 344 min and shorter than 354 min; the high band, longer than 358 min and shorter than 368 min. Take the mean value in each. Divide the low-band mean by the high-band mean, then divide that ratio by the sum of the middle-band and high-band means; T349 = 0.511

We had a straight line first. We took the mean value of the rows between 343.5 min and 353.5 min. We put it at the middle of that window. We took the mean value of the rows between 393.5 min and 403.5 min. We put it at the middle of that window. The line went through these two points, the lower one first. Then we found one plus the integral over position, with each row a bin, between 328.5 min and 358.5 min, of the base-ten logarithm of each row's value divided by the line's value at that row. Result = 1.1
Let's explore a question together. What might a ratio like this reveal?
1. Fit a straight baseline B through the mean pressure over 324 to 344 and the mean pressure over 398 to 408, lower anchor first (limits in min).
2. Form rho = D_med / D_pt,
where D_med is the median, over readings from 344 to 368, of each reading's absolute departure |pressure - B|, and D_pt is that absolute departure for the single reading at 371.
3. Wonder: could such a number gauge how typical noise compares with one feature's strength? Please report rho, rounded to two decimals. 0.57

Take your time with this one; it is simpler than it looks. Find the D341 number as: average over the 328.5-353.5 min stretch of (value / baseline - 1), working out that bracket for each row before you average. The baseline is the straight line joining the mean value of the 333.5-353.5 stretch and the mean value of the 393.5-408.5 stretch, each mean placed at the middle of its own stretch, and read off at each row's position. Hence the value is 0.00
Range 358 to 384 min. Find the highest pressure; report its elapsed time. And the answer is 361 min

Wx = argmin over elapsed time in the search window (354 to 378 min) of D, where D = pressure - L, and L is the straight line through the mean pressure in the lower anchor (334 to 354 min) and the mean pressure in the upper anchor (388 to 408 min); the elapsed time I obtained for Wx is 356 min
